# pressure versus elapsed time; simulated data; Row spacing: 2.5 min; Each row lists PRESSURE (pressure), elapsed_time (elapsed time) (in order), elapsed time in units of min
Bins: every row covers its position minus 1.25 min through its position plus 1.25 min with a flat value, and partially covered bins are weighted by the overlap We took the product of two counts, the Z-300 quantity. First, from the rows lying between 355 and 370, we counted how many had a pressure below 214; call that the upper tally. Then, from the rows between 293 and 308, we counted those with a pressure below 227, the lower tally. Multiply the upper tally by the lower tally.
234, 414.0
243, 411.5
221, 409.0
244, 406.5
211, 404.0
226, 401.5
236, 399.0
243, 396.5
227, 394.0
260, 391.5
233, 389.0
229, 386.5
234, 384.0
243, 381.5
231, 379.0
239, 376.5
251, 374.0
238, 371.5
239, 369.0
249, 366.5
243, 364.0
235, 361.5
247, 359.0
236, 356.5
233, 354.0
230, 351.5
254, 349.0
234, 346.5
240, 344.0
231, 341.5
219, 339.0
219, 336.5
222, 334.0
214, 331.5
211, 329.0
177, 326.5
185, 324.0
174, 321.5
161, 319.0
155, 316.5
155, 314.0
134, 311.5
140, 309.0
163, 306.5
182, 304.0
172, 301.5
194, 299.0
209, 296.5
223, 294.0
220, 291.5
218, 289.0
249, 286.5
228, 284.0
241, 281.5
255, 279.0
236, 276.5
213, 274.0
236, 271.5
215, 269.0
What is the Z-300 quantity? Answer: 0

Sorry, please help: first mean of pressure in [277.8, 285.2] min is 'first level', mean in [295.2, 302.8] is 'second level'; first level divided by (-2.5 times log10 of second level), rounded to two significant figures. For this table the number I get -42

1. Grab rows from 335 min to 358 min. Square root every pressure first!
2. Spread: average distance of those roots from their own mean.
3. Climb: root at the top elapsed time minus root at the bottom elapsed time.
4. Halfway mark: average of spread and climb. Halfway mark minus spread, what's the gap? 0.16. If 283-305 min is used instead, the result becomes -1.13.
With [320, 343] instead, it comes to 0.68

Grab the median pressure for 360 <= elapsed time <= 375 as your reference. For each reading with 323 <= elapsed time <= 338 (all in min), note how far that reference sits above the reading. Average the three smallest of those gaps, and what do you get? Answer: 23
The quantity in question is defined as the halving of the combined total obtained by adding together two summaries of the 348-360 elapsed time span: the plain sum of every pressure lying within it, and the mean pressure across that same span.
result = 720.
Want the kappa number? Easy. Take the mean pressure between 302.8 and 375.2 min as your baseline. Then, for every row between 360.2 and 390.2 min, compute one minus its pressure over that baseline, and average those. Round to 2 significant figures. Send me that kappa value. -0.14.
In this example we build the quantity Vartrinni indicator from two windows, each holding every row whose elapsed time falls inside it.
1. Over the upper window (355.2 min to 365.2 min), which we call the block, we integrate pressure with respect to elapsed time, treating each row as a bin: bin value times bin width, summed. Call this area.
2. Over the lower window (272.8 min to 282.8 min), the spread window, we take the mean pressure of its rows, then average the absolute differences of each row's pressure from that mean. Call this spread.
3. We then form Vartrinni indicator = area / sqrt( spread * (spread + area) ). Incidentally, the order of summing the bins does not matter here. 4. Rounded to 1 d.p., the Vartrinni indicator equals 14.3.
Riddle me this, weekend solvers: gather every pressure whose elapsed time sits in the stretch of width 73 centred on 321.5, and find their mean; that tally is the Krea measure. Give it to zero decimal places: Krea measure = 202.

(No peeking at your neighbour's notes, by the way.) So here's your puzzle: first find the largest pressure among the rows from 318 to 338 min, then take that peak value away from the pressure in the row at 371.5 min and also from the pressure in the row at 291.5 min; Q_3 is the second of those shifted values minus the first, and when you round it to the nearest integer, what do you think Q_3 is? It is -18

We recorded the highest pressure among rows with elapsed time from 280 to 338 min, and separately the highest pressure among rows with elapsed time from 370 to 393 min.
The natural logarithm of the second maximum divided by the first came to 0.04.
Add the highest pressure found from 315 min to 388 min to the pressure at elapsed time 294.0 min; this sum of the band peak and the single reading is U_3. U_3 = 477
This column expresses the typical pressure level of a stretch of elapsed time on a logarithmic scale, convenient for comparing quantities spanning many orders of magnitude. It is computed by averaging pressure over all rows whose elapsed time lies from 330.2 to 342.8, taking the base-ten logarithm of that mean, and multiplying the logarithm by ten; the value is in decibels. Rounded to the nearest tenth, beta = 23.4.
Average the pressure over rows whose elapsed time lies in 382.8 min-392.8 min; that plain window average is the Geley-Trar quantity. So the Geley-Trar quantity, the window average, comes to 239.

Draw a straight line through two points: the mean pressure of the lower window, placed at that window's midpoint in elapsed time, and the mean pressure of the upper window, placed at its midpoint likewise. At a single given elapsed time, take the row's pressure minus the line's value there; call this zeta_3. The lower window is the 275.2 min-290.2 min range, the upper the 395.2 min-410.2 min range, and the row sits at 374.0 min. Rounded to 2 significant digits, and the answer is 19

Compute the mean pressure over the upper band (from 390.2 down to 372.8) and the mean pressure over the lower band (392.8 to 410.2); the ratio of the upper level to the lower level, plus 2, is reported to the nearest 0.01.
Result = 3.03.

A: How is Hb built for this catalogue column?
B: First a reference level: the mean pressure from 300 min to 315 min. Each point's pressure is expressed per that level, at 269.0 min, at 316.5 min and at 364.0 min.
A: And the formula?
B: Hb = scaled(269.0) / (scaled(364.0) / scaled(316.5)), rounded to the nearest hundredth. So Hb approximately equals 0.87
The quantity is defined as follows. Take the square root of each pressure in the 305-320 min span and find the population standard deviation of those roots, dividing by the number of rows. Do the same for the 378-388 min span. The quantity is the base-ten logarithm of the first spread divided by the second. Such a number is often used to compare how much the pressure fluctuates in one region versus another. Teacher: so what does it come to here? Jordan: 0.40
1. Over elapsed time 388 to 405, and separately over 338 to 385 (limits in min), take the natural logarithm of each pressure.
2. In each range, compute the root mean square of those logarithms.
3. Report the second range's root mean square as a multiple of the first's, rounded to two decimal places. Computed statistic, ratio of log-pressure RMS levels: 1.00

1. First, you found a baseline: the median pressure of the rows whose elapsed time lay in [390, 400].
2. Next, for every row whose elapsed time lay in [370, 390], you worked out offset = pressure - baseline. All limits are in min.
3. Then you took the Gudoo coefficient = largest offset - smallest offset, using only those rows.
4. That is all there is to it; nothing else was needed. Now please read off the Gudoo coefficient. 22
